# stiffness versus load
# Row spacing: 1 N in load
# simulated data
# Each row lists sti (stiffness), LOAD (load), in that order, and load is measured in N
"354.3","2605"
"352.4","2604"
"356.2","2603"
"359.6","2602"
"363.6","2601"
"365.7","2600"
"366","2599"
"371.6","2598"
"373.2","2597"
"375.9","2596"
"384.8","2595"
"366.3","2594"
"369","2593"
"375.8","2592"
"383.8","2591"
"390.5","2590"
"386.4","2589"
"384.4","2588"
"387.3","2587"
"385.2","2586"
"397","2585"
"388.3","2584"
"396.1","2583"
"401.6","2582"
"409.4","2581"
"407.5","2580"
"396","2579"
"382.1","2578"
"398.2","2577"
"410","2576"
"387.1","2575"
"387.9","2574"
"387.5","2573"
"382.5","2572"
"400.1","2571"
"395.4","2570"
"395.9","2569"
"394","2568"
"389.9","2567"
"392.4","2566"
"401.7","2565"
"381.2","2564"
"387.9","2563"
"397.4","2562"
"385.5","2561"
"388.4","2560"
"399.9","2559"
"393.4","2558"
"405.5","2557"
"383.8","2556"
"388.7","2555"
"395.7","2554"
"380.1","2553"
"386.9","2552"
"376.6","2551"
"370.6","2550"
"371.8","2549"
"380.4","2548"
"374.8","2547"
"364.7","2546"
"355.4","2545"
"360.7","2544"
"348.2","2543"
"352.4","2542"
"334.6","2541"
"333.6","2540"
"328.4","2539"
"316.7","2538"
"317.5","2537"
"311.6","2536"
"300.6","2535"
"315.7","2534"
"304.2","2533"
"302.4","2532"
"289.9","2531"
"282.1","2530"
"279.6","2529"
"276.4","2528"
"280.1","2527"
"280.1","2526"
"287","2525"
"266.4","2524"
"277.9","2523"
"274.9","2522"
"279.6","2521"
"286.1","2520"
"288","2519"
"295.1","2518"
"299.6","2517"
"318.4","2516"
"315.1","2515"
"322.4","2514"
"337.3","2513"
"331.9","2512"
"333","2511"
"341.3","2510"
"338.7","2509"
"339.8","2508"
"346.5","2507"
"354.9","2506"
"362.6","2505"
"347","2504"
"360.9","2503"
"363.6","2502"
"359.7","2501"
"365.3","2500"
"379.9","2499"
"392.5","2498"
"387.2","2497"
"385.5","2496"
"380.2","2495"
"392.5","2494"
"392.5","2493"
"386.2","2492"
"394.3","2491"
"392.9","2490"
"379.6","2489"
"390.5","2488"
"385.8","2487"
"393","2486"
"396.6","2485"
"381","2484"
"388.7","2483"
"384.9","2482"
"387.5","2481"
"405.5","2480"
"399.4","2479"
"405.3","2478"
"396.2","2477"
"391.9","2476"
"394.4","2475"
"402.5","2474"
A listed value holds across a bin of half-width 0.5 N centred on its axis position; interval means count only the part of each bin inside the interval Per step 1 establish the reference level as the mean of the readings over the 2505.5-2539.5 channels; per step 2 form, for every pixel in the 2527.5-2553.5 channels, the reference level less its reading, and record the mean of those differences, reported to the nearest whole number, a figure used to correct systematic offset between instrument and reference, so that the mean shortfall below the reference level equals -29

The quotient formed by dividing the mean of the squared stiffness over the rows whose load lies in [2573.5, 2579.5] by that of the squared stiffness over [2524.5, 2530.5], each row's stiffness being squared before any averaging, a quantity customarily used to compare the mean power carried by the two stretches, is 2.0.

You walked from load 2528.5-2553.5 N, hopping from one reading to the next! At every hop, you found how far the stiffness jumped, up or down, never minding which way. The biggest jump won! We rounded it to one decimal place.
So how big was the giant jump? 17.8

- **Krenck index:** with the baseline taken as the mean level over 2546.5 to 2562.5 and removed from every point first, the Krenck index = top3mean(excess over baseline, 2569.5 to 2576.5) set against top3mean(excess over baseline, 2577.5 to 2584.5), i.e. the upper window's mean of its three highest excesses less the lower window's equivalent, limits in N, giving 4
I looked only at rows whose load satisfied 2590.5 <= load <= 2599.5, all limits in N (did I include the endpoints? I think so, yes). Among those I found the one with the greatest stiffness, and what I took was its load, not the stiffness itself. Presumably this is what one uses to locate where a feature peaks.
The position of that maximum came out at 2595 N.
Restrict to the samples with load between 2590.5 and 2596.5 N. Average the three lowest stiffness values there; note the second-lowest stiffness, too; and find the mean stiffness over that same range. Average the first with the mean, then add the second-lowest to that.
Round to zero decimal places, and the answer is 742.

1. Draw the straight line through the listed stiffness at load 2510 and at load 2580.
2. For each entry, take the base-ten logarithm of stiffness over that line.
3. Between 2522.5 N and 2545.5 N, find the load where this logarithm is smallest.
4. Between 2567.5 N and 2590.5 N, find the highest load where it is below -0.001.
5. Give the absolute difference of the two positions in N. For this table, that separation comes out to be 66 N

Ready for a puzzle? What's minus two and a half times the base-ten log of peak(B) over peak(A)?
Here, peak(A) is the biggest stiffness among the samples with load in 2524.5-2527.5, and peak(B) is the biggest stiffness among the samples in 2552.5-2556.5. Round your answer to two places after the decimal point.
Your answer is -0.35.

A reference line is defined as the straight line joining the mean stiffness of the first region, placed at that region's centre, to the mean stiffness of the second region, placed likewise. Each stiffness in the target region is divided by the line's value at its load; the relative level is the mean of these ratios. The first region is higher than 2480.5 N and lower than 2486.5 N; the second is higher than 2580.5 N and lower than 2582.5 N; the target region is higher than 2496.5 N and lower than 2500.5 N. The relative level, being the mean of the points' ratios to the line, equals 0.97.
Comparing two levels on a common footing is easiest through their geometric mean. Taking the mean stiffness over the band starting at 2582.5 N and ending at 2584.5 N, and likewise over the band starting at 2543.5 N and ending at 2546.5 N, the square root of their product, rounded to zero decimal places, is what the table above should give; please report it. 376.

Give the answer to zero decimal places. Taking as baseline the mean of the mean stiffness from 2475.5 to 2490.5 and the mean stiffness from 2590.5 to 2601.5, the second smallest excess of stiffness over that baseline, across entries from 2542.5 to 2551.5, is -27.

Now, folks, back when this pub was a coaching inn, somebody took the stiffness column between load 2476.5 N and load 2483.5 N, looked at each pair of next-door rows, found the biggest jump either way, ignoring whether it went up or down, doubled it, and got 36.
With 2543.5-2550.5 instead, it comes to 20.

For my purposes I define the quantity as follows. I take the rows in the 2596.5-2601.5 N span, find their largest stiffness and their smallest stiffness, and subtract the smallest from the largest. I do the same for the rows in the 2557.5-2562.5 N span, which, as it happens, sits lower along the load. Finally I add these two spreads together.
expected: 24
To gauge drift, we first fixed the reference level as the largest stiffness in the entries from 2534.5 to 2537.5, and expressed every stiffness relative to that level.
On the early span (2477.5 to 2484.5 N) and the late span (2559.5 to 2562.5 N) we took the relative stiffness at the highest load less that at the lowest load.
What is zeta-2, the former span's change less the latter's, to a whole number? -33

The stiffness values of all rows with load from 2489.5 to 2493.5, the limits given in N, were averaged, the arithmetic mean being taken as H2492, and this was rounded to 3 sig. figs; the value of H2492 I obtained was 391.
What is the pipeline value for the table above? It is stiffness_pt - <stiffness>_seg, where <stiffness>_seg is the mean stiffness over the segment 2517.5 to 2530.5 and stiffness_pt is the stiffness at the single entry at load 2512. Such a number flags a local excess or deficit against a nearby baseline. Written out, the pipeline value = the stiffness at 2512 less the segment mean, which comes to 51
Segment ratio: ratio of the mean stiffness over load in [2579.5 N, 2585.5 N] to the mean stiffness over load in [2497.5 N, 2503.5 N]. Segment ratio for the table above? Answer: 1.08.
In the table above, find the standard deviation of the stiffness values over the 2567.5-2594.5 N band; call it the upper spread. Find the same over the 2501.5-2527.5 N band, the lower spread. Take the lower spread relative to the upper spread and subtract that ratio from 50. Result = 47.1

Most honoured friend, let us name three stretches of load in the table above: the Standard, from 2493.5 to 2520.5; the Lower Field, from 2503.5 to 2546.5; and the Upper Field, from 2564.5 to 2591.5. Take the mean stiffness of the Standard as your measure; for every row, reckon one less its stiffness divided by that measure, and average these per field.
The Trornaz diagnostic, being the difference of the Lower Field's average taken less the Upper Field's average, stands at 0.22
